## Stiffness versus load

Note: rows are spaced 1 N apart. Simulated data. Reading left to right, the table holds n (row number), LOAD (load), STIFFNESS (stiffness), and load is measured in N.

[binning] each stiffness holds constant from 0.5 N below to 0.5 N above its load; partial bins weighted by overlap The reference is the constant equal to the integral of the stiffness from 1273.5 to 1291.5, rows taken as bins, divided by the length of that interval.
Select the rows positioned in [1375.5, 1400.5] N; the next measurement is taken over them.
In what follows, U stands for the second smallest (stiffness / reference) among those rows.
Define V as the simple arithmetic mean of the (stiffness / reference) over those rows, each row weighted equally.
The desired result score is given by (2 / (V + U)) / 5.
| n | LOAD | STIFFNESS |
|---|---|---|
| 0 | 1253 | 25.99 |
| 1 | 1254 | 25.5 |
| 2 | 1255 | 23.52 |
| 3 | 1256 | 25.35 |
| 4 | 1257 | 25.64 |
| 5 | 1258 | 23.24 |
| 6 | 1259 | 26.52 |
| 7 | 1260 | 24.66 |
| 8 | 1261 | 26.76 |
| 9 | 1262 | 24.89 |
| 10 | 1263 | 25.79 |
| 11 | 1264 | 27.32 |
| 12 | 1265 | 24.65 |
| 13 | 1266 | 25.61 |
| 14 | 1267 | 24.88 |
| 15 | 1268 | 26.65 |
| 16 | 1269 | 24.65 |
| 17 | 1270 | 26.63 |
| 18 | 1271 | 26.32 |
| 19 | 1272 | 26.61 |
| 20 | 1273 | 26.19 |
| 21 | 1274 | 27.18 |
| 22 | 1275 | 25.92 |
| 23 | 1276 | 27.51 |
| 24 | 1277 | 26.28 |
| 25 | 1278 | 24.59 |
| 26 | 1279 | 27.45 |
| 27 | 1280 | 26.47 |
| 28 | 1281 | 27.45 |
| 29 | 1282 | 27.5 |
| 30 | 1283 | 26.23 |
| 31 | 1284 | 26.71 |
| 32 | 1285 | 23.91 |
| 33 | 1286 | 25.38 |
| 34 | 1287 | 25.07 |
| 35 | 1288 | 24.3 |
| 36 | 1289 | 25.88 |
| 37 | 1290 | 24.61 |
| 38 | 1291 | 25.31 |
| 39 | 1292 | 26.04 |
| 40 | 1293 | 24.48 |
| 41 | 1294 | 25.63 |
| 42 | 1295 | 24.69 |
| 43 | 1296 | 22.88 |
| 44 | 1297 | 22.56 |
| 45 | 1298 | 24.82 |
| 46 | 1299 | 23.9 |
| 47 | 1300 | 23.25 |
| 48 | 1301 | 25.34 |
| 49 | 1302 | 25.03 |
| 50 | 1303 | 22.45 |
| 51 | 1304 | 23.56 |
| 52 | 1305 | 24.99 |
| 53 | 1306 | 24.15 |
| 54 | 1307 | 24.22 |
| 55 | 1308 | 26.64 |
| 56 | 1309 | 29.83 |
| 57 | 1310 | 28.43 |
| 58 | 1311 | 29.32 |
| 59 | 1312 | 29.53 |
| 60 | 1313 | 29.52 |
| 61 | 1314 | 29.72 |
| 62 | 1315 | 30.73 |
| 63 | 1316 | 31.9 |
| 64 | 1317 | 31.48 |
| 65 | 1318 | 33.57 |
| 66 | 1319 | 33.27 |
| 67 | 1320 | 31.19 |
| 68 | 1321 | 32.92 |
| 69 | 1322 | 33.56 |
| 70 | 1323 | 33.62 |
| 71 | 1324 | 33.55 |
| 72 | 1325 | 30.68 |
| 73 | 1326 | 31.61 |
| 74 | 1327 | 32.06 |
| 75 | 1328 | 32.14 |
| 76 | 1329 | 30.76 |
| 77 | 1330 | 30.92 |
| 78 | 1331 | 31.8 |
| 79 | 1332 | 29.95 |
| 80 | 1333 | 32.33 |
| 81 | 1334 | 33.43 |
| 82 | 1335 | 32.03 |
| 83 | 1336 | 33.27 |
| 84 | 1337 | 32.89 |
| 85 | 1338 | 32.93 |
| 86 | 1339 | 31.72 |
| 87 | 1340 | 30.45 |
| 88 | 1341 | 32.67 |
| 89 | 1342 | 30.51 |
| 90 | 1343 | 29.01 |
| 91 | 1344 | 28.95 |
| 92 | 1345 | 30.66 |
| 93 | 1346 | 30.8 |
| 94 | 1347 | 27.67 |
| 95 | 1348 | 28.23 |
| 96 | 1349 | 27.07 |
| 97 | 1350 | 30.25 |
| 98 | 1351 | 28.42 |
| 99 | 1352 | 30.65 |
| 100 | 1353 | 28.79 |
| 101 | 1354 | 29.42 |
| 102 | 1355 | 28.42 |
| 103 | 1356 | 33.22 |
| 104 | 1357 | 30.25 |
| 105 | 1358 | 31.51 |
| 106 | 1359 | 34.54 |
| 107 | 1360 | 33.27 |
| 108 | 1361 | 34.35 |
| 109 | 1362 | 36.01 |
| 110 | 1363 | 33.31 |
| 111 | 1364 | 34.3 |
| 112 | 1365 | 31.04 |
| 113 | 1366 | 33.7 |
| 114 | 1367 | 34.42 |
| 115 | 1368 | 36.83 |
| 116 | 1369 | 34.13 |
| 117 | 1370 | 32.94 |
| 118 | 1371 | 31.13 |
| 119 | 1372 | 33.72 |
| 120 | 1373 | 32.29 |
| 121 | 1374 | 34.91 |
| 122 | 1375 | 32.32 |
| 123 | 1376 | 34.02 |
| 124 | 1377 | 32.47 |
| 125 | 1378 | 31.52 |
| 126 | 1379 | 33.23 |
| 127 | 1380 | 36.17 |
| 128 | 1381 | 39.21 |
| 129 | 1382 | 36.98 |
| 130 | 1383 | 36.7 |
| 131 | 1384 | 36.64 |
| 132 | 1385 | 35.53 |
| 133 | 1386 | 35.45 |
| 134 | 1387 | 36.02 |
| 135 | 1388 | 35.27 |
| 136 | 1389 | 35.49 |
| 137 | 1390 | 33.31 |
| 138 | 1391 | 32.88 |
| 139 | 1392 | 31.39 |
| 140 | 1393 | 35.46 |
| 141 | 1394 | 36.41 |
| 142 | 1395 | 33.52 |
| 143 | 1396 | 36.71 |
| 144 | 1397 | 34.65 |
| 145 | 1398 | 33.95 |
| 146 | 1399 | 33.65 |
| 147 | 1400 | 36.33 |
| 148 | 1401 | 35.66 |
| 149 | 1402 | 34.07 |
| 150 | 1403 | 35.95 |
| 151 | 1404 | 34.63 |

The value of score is 0.16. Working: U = 1.21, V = 1.34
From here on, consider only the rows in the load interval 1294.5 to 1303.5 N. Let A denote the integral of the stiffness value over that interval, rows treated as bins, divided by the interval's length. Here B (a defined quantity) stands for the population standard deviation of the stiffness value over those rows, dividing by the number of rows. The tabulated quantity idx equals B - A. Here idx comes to -22.8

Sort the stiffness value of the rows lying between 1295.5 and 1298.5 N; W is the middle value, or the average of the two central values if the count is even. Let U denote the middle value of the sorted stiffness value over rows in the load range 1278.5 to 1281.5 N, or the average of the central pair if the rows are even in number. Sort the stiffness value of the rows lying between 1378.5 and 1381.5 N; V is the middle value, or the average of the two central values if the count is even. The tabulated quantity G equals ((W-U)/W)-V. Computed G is -36.4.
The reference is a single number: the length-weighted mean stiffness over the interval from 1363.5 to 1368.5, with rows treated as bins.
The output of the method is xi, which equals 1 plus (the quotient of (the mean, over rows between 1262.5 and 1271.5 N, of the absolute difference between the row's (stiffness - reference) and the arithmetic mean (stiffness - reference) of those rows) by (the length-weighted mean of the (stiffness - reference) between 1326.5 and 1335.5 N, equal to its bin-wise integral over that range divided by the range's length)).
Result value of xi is 0.7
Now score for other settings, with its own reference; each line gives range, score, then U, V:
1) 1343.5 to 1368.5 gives 0.18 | 1.06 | 1.21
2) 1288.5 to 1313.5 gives 0.22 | 0.87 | 0.98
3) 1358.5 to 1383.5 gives 0.16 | 1.20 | 1.31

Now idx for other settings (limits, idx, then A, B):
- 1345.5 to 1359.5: -27.9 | 29.9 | 2.0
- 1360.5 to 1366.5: -32.3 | 33.8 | 1.5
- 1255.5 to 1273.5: -24.7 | 25.7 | 1.0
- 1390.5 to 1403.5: -33.1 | 34.7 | 1.5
